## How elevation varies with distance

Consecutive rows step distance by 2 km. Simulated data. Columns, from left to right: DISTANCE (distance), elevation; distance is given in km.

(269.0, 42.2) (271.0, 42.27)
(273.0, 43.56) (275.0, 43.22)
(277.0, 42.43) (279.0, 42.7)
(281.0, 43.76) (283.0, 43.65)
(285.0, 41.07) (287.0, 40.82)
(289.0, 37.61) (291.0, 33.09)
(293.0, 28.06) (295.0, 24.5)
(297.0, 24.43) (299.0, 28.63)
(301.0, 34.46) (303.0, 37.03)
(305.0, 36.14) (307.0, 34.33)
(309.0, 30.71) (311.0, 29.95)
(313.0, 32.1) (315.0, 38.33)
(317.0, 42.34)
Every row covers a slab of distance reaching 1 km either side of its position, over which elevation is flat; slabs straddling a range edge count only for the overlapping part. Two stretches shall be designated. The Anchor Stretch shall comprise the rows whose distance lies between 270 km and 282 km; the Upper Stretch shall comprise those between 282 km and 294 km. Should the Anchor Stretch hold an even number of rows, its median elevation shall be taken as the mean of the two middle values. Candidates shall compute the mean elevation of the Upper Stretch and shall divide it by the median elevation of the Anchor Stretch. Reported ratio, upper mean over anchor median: 0.87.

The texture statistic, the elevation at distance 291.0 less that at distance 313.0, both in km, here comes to 1.0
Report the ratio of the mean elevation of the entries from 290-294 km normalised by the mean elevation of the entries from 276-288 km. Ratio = 0.72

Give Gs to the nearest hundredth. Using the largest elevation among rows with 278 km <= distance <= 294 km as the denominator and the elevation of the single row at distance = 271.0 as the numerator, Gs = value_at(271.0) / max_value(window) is 0.97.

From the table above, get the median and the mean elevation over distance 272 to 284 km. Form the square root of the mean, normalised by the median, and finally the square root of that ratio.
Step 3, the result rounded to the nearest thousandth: 0.389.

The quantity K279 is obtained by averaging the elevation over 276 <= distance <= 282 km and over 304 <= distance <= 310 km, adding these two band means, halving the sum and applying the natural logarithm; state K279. 3.65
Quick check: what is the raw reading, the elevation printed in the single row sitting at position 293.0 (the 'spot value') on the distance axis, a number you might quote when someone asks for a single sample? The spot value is 28.06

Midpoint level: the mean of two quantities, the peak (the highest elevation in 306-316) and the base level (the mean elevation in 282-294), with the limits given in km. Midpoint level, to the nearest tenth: 37.9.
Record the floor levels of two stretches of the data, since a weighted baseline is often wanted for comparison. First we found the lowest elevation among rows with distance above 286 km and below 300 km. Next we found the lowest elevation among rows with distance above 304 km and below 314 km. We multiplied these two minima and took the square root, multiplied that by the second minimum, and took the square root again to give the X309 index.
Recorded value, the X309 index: 28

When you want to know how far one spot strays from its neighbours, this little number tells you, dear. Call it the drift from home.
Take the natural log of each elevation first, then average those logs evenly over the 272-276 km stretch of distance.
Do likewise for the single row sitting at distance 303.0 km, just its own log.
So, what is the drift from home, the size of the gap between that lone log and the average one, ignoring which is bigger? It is 0.16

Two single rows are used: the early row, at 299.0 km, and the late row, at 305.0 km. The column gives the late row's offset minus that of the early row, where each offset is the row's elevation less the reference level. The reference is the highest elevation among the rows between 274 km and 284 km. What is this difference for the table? 7.5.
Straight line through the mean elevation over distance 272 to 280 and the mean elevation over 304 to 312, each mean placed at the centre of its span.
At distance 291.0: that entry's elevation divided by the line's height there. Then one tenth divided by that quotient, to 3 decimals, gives 0.115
